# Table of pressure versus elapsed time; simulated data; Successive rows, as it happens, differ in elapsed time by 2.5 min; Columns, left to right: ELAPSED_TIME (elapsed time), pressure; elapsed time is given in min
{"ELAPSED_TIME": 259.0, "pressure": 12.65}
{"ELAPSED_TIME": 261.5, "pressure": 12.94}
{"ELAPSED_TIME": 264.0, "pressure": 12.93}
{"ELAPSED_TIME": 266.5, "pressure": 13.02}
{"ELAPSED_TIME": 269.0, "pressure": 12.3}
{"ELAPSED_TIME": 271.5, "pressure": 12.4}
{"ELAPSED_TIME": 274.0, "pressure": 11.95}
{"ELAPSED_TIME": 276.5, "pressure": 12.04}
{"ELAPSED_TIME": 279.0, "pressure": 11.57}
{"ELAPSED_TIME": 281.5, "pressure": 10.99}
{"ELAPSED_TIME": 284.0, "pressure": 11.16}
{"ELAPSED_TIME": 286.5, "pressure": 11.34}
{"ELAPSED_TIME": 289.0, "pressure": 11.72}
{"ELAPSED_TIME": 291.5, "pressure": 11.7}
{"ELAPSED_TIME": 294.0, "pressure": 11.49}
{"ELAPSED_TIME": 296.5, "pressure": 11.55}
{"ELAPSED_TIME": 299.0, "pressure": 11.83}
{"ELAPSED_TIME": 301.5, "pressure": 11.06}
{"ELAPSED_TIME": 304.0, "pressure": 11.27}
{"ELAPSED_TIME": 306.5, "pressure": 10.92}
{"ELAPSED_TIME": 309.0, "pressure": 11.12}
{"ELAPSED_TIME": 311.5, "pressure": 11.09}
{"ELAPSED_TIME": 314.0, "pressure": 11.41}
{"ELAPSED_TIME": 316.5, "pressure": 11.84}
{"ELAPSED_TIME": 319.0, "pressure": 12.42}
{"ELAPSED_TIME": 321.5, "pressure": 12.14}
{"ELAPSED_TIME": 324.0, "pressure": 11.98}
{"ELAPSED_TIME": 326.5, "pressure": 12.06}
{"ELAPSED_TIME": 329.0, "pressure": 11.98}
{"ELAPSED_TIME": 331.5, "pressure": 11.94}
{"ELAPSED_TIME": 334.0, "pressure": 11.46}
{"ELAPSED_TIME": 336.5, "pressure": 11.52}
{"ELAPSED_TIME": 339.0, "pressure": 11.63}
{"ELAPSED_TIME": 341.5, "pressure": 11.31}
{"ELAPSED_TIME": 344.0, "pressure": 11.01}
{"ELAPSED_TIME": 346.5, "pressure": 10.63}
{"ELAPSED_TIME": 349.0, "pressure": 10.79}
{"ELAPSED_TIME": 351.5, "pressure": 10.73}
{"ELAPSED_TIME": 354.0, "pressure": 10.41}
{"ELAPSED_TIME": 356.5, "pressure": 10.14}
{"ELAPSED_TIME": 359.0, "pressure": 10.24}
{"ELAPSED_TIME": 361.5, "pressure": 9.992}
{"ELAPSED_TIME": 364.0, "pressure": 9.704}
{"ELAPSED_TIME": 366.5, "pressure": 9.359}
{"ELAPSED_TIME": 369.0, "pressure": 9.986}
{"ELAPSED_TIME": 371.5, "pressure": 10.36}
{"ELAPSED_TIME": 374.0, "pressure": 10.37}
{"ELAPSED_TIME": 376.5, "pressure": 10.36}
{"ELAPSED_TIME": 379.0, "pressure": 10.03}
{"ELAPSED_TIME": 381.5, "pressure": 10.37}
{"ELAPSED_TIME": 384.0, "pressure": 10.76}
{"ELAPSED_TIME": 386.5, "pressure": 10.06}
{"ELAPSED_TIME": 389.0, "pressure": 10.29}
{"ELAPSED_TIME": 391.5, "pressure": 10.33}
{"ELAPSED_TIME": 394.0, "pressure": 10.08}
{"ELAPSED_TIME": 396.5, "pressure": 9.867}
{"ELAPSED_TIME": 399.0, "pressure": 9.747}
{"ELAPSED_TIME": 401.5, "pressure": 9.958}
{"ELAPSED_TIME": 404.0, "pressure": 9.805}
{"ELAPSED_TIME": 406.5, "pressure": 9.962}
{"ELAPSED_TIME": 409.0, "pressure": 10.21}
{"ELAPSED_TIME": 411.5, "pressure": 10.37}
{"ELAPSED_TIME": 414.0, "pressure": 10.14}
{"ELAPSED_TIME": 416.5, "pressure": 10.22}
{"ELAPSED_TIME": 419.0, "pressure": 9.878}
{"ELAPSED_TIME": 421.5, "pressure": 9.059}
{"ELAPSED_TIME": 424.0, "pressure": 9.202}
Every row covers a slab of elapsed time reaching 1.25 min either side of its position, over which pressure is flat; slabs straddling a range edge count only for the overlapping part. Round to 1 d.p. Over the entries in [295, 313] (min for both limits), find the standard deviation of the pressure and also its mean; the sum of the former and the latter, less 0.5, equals 11.1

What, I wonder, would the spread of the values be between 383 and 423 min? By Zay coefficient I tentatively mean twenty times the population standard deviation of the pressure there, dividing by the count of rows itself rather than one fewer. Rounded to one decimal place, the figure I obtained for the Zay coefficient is 7.1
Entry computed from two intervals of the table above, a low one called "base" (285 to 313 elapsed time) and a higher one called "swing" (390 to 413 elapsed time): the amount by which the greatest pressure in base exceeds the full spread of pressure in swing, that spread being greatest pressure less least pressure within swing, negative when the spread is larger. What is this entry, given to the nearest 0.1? 11.2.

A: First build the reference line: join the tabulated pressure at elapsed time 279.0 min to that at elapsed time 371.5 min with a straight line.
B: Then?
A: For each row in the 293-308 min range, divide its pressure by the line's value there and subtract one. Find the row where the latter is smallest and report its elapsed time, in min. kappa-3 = 306.5 min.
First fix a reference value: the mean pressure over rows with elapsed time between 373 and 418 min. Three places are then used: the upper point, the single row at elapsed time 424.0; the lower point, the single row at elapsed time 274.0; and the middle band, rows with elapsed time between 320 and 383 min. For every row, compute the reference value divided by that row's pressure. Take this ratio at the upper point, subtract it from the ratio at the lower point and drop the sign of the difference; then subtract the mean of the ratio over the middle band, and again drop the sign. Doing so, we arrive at 0.69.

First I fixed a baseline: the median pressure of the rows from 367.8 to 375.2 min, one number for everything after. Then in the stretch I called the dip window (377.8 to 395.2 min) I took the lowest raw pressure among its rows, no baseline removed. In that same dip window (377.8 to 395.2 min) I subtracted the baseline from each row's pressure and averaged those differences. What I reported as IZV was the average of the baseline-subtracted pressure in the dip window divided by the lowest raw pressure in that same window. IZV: -0.01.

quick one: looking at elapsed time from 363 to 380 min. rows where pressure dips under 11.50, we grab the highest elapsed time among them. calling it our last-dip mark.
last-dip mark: 379.0 min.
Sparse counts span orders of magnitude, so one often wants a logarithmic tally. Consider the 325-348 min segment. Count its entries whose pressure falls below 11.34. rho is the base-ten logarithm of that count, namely 0.5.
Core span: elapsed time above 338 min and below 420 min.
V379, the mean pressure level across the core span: 10.3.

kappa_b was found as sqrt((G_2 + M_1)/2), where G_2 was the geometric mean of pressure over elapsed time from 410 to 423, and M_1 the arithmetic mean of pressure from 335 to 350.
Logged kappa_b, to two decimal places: 3.25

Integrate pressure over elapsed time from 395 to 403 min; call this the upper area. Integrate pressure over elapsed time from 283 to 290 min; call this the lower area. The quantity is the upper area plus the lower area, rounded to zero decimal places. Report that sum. 159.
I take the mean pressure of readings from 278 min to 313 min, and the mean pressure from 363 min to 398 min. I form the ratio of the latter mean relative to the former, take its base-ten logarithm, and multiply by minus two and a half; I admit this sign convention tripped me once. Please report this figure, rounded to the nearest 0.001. 0.122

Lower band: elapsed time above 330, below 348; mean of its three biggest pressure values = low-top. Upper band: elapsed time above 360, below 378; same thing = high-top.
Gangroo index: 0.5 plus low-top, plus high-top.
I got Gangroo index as 22.6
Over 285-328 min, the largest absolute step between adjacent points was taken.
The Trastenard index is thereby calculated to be 0.8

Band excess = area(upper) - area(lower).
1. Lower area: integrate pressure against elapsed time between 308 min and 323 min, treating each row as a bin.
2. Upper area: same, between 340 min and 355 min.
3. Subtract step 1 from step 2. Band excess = -13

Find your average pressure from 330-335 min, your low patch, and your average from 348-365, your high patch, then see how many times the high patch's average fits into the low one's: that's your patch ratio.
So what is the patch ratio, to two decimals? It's 1.14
